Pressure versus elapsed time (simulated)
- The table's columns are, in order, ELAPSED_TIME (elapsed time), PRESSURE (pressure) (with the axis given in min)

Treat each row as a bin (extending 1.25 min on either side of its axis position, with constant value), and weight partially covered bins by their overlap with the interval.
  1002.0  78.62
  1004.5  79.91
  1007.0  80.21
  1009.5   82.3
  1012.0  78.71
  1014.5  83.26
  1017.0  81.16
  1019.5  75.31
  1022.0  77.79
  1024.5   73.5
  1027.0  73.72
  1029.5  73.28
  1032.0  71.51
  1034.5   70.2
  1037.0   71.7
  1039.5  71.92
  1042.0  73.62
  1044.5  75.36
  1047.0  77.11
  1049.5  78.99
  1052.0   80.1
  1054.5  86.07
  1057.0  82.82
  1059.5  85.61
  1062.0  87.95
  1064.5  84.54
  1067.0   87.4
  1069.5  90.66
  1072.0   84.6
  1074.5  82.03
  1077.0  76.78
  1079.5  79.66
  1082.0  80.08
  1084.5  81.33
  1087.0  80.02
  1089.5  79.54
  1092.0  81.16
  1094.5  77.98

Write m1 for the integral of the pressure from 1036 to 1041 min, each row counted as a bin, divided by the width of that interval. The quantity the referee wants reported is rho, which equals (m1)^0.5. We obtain 8.5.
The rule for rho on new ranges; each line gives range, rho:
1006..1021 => 9.0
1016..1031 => 8.7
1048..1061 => 9.1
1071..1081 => 9.0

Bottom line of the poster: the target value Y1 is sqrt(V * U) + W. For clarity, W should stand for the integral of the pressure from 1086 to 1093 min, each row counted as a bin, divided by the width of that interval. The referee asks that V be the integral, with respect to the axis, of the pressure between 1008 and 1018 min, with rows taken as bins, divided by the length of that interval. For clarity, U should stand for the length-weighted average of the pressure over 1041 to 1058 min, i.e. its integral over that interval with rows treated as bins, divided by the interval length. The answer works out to 160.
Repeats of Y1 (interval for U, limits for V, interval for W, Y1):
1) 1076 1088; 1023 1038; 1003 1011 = 157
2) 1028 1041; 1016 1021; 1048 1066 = 159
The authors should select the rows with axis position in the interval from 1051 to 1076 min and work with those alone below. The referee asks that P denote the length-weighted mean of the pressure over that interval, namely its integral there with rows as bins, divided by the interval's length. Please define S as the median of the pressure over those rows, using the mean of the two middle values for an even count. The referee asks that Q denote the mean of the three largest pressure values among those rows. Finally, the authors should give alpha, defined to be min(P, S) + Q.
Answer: 174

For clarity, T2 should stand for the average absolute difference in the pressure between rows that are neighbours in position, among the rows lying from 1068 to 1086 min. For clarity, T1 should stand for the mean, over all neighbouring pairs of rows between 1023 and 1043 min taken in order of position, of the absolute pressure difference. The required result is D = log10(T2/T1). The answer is 0.48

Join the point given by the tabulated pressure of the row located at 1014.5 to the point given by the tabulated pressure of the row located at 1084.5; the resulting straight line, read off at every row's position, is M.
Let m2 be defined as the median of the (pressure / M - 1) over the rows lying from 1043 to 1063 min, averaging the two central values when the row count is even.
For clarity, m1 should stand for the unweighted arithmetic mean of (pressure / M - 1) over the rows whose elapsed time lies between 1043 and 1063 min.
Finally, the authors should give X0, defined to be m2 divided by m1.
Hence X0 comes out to 1.61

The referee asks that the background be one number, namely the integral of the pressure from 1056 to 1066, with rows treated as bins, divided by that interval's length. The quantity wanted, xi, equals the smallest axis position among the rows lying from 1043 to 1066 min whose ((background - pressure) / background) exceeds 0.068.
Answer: 1044.5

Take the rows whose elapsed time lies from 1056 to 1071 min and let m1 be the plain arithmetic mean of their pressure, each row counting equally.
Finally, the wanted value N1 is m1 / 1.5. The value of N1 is 57.7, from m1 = 86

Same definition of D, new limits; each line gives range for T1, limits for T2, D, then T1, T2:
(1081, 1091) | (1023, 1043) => 0.00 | 1.0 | 1.0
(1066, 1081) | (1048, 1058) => -0.07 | 4.0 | 3.4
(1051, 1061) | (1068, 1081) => 0.02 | 4.0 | 4.2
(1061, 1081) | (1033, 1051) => -0.41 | 3.8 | 1.5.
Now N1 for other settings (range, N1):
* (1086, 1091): 53.2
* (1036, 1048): 49.3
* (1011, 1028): 51.8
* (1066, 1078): 56.2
